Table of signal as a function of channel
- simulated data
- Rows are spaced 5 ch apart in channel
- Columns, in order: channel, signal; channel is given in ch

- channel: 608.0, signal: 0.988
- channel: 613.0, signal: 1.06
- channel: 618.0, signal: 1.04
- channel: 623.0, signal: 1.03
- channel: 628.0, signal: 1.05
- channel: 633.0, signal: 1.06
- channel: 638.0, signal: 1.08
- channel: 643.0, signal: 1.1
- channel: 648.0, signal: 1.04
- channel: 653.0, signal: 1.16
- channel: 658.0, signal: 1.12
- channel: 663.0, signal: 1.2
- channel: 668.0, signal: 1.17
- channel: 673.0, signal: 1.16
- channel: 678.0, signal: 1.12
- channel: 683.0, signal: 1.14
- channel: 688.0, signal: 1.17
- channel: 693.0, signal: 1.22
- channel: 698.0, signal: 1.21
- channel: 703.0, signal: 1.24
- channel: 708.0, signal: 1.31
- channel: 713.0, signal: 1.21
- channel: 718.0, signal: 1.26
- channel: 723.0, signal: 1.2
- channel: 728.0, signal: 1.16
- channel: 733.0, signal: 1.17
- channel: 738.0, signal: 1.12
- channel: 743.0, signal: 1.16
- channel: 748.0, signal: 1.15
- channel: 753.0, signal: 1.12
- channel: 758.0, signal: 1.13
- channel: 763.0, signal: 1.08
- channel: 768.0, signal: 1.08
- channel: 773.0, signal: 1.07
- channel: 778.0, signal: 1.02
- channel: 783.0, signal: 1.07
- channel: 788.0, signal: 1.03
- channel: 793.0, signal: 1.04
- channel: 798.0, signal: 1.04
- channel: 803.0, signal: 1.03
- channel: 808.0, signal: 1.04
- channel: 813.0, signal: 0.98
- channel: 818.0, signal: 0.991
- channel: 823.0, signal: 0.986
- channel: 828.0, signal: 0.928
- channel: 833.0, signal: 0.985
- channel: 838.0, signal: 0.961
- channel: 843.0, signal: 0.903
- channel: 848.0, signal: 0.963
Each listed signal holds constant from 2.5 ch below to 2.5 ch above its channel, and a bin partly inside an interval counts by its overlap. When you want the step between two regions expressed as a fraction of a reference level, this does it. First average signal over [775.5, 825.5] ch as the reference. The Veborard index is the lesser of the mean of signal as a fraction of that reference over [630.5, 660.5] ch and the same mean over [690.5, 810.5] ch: 1.07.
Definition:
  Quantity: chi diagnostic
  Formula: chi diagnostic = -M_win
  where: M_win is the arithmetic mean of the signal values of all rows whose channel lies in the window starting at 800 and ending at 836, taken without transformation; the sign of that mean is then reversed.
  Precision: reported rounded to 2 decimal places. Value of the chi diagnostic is -0.99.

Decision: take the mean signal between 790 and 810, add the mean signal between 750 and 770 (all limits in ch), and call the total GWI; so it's 2.14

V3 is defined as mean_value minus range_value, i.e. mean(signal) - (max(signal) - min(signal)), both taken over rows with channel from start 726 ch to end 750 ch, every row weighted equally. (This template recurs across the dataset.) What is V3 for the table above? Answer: 1.10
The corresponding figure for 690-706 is 1.19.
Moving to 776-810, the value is 0.99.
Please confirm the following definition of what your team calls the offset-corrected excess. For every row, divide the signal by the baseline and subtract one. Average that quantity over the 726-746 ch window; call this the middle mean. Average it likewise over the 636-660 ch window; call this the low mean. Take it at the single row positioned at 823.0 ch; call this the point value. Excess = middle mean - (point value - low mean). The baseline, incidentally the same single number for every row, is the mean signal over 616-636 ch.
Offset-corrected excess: 0.21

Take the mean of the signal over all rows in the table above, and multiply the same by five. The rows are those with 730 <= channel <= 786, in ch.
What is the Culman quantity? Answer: 5.53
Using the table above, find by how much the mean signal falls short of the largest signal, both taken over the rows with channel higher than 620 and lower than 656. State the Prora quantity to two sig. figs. 0.086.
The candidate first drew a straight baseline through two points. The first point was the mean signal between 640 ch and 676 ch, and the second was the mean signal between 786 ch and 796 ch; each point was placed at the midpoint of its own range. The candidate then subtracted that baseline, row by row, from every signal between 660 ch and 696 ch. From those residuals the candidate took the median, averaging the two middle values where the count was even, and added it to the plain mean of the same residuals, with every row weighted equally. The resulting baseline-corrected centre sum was 0.09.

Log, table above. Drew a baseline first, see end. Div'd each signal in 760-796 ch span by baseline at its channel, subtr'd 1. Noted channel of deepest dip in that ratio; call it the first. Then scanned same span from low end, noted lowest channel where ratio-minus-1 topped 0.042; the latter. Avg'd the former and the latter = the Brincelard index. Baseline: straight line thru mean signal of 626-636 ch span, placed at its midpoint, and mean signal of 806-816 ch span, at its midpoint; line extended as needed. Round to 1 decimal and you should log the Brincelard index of 770.5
